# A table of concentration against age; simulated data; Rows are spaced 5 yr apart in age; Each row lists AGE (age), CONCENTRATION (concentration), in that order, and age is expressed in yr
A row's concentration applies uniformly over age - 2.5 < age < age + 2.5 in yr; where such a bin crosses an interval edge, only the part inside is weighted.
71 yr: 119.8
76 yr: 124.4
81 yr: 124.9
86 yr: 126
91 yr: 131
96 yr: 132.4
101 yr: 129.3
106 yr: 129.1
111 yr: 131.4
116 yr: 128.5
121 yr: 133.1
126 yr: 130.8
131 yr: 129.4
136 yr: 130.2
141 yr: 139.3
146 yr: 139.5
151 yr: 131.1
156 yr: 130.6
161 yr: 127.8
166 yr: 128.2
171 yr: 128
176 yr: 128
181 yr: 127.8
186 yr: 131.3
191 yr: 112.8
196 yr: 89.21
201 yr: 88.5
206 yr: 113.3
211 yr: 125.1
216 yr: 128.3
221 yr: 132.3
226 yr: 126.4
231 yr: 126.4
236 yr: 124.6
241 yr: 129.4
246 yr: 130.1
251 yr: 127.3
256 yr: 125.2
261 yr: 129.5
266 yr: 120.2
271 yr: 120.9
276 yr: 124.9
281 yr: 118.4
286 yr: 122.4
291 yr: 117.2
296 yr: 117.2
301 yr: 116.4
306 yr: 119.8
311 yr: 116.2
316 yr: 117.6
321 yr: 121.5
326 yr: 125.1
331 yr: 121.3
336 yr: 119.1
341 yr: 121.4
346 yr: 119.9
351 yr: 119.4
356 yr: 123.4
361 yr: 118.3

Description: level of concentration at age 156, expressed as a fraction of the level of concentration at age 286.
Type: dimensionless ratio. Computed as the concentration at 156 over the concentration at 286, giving 1.07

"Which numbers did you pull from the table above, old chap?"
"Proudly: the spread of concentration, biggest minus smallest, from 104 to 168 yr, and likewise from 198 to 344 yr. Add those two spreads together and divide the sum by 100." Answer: 0.6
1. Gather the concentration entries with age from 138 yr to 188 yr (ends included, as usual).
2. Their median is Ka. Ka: 129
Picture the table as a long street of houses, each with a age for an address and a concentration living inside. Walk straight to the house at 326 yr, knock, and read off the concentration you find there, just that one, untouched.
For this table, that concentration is 125.1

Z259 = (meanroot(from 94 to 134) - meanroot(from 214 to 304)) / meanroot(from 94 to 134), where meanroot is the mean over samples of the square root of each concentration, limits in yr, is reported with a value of 0.024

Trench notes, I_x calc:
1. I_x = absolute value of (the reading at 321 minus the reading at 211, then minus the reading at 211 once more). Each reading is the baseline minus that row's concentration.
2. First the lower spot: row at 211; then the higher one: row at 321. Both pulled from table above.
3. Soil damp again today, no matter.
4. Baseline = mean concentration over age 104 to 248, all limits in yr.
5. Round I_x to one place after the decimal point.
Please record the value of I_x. 2.8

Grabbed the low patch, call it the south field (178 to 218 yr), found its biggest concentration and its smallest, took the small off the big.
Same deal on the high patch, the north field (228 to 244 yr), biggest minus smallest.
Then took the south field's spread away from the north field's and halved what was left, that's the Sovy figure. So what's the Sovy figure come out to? -19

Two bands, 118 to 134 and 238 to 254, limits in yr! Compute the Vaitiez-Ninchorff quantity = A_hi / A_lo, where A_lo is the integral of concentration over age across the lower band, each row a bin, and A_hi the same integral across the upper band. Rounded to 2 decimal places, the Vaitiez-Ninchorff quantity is 0.98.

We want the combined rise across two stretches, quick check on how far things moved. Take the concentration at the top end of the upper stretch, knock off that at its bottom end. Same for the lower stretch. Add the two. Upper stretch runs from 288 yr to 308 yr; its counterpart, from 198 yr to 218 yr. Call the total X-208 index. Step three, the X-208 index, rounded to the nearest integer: 42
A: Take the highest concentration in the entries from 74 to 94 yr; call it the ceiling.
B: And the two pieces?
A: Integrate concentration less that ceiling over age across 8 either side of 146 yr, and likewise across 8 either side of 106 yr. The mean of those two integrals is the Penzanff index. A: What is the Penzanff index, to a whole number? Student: 34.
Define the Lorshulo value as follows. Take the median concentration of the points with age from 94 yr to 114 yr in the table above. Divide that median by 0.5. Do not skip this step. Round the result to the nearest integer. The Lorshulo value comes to 261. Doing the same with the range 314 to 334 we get 243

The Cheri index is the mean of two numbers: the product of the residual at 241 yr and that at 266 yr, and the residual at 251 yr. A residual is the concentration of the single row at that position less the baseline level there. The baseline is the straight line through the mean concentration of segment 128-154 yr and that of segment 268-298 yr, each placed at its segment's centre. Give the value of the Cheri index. -2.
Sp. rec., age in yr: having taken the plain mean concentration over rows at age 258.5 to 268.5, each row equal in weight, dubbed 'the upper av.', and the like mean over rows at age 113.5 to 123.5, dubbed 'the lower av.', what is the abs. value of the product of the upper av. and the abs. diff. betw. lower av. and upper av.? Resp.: 743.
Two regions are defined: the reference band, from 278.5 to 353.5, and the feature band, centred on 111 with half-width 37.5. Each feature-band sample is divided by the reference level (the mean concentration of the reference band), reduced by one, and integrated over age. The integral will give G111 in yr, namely 7.0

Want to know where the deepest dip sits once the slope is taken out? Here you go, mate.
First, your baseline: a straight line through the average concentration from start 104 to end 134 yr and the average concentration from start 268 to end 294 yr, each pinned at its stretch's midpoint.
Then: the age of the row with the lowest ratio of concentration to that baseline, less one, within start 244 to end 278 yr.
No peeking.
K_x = 266 yr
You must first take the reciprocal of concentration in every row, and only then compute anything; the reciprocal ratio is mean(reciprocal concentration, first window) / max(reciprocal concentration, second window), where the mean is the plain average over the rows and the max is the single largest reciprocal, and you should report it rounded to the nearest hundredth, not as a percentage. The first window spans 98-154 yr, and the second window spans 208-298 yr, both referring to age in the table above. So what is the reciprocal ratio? 0.89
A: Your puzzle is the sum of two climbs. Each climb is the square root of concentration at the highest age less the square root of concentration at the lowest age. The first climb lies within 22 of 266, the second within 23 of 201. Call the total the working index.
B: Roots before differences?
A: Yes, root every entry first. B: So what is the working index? -0.15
